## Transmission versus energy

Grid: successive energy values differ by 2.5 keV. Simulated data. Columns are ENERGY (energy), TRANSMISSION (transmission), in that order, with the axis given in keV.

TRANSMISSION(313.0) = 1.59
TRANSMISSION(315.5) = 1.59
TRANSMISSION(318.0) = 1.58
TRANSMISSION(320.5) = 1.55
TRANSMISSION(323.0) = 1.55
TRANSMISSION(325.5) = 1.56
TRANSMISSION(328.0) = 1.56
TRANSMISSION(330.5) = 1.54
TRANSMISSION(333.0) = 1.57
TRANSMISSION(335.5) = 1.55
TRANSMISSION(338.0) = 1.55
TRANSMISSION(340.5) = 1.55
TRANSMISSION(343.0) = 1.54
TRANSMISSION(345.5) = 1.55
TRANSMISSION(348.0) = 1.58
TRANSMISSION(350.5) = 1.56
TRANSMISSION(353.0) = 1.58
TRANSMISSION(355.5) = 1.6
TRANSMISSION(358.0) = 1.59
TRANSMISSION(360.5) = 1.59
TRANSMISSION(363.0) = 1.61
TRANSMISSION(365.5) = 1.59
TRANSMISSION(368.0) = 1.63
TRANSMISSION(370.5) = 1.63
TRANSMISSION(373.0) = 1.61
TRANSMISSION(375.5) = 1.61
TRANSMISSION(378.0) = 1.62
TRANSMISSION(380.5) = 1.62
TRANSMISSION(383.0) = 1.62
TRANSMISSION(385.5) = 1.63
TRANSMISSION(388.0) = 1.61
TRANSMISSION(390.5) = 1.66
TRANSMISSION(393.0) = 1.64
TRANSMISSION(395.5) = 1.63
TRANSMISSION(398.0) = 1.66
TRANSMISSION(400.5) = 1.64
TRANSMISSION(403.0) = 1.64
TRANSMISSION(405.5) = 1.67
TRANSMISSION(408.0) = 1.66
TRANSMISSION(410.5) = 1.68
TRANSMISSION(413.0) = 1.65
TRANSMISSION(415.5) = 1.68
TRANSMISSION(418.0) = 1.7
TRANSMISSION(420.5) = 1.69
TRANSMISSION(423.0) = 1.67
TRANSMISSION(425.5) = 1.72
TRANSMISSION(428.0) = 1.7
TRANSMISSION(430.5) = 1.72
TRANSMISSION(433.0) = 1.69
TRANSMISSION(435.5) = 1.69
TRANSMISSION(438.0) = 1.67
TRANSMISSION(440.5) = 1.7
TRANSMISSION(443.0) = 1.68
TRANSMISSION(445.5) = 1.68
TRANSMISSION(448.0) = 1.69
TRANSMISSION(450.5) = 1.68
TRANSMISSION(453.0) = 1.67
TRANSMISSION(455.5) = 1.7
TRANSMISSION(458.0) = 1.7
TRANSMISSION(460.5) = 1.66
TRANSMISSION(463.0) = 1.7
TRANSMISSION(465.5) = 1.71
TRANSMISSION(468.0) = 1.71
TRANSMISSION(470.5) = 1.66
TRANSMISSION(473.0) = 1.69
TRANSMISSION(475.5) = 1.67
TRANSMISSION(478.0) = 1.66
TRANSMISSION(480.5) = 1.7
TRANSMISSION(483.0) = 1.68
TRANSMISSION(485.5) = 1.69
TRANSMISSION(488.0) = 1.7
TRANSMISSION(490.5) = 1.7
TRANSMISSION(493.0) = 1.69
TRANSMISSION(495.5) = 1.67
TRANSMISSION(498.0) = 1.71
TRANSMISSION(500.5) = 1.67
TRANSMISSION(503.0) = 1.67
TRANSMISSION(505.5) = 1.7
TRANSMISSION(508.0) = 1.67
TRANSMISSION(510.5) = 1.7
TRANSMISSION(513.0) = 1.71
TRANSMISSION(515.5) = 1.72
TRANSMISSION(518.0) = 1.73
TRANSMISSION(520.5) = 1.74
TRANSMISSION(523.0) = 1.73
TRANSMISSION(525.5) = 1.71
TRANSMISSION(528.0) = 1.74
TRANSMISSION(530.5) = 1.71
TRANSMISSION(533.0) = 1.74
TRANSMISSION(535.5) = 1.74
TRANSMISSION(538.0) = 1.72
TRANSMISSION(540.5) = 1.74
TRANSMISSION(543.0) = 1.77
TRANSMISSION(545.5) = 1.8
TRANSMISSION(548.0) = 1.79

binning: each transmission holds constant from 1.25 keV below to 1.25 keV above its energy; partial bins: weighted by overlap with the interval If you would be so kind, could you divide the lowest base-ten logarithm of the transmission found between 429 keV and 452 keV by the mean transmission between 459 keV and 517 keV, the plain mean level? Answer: 0.132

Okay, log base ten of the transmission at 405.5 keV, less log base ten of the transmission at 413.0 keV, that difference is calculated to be 0.005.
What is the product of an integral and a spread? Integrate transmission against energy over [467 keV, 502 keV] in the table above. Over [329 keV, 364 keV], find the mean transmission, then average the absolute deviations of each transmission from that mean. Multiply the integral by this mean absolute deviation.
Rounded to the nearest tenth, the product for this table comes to 1.2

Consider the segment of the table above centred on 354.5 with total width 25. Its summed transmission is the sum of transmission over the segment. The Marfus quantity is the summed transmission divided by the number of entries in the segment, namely 1.58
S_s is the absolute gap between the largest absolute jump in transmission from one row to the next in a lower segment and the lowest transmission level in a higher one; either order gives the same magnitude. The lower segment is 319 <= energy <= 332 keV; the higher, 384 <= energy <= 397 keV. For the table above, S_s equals 1.59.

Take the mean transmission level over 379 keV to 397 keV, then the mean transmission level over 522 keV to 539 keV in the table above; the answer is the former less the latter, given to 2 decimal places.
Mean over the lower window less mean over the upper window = -0.10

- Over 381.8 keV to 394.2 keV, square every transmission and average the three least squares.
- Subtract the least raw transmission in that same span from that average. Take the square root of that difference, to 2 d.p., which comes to 1.01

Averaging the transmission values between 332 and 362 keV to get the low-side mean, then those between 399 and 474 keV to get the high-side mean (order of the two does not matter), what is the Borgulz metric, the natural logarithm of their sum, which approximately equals 1.18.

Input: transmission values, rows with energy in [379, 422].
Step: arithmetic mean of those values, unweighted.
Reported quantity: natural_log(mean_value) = 0.502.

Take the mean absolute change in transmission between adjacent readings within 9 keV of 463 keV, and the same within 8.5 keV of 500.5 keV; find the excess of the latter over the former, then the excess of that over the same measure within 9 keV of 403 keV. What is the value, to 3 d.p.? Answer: -0.015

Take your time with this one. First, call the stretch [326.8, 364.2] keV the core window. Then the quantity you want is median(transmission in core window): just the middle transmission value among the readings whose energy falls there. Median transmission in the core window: 1.56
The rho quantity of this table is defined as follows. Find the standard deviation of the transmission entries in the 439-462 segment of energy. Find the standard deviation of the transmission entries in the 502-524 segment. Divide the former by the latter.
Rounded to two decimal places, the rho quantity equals 0.56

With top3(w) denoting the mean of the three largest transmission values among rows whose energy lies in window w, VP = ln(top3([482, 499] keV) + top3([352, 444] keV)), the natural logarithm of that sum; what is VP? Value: 1.229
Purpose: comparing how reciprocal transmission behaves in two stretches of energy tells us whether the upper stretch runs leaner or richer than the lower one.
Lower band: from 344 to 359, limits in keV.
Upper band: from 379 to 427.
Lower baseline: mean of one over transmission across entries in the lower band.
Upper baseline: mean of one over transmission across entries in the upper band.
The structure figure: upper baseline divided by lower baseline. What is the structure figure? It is 0.95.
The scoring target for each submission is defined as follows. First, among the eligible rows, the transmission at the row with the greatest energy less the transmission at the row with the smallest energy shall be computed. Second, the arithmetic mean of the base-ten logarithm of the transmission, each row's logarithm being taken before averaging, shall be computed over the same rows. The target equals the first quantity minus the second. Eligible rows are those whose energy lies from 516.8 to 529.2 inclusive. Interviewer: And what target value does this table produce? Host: -0.23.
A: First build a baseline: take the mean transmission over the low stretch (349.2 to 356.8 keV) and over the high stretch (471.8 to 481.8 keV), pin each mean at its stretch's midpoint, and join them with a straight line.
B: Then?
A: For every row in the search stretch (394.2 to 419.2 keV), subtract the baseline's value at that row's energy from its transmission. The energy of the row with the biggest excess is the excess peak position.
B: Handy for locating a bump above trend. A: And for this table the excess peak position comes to 418.0 keV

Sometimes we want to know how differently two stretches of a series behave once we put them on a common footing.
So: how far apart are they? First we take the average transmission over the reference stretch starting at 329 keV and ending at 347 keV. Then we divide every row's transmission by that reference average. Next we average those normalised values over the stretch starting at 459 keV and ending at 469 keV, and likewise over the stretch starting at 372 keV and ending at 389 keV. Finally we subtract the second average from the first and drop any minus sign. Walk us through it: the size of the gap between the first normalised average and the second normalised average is 0.050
